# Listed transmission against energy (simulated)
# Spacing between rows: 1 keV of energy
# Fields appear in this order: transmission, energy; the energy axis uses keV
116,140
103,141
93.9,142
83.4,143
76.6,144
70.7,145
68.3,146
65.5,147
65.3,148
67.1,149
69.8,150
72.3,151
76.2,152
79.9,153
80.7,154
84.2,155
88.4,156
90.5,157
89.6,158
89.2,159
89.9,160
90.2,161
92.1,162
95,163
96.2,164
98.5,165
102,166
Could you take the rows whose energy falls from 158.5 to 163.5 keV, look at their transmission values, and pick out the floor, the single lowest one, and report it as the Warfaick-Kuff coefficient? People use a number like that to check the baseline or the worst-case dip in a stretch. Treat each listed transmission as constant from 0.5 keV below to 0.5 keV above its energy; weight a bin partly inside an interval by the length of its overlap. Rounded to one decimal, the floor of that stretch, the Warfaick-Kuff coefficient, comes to 89.2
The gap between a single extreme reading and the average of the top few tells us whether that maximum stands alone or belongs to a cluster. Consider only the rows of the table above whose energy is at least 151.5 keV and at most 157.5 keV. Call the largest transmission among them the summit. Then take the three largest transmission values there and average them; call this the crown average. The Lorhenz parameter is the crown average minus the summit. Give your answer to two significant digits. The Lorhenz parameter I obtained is -2.8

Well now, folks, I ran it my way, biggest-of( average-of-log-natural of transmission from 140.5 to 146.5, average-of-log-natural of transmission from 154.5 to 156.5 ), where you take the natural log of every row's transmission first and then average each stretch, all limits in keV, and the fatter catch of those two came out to 4.46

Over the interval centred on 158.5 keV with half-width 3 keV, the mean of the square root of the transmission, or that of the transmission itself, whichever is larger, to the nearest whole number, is 90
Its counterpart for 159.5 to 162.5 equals 91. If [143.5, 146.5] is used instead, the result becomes 72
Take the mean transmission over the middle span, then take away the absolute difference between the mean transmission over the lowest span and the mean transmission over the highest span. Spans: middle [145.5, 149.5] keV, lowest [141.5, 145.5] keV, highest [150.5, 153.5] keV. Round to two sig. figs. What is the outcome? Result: 62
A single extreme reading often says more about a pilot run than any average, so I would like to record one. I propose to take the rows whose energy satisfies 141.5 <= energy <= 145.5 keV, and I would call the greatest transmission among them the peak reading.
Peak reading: 93.9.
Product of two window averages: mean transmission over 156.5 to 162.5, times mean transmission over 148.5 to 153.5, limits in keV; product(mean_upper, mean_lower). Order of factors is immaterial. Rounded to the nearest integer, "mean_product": 6594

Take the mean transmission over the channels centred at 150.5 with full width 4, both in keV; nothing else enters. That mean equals 71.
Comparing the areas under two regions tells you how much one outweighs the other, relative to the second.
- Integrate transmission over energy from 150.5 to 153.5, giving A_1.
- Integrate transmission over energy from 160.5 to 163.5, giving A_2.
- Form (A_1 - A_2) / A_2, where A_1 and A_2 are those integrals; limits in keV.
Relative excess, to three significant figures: -0.176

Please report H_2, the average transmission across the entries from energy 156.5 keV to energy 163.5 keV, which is 91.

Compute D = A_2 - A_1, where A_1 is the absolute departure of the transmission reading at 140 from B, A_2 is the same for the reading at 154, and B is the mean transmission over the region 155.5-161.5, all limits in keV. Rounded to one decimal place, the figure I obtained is -17.4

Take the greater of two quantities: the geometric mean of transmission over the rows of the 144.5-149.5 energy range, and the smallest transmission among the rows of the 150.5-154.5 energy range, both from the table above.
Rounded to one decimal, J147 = 72.3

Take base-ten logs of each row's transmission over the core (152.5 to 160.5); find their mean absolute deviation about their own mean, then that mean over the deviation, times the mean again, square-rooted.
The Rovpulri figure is 14.1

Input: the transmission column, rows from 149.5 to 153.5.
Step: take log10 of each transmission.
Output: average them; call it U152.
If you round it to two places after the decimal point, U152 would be 1.87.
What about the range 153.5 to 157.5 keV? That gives 1.93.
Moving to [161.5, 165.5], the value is 1.98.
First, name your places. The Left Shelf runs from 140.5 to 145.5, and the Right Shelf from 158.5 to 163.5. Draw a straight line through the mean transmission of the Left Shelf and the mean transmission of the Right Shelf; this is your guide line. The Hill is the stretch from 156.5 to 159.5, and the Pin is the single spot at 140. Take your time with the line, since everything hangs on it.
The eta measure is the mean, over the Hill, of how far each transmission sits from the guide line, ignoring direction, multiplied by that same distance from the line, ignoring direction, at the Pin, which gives 28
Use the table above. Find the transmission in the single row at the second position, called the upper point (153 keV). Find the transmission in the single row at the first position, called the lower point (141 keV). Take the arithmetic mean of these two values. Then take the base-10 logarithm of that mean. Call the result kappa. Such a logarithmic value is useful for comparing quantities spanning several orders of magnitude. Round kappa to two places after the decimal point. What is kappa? 1.96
